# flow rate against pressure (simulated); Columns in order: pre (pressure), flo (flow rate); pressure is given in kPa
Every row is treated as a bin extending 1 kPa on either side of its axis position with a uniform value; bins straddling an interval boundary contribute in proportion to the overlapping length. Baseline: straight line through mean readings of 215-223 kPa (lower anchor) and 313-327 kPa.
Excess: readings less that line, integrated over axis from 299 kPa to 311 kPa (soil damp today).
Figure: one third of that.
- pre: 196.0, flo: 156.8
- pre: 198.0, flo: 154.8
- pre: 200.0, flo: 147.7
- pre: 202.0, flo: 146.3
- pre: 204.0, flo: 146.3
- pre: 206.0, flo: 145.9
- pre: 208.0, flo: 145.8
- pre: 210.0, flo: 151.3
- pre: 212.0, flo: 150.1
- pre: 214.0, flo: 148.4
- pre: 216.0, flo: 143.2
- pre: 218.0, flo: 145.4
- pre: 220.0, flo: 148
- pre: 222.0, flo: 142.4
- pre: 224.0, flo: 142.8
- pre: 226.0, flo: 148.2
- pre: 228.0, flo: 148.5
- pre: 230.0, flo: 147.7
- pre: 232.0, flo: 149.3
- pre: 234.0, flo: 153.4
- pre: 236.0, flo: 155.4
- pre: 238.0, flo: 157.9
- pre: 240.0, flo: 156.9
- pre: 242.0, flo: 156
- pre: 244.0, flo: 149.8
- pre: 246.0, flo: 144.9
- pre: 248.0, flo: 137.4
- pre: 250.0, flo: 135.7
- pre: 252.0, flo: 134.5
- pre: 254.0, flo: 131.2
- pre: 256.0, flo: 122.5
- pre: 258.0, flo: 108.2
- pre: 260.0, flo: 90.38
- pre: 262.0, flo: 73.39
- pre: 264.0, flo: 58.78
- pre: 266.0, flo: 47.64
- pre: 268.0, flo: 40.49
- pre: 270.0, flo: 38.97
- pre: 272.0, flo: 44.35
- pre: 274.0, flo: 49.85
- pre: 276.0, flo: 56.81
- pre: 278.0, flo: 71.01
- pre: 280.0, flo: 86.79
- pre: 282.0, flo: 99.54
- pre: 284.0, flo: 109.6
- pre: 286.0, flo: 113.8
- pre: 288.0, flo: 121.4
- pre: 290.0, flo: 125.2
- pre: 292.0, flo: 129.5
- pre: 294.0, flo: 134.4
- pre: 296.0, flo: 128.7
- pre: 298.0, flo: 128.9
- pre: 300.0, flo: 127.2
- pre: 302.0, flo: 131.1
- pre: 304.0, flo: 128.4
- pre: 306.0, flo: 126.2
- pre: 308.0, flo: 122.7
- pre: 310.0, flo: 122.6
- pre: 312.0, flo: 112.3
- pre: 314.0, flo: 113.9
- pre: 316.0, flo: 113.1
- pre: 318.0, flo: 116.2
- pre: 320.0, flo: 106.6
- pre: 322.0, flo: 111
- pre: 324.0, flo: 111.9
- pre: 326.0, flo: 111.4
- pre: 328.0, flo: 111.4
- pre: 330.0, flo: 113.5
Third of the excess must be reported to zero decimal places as 38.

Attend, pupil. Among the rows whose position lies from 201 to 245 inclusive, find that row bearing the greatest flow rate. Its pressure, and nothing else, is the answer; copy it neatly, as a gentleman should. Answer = 238.0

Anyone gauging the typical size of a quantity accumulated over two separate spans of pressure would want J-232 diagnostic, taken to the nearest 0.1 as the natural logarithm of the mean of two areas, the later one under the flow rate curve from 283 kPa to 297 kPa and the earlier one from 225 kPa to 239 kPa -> 7.6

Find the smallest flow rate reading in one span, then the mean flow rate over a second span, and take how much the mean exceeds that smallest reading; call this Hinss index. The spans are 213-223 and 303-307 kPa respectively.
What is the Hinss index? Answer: -15.1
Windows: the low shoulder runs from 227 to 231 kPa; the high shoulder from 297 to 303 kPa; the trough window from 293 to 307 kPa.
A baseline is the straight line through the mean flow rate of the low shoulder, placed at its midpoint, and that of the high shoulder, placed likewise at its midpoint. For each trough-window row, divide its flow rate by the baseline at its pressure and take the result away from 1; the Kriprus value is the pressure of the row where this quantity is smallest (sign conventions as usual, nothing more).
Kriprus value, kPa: 294.0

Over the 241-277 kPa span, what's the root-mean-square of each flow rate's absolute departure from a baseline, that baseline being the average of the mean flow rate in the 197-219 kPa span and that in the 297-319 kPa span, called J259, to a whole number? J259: 58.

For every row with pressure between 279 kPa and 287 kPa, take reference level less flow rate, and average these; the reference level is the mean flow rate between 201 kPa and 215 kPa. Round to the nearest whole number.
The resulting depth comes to 45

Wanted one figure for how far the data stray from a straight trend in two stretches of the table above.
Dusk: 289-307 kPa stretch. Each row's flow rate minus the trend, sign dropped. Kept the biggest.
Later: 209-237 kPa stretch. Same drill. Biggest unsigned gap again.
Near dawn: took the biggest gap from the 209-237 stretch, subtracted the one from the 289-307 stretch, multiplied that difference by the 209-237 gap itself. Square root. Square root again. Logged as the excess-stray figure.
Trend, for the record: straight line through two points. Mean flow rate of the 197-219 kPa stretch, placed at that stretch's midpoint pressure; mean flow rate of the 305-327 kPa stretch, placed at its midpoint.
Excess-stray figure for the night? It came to 2.7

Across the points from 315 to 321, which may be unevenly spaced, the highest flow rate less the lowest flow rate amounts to 10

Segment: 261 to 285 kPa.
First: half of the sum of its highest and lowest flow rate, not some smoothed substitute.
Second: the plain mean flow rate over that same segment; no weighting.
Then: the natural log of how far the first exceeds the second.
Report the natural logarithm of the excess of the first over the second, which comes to 2.3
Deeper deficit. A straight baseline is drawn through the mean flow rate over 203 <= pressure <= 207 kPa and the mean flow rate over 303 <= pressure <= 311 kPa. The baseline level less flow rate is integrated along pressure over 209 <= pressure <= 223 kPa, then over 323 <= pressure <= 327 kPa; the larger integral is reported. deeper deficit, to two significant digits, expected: 38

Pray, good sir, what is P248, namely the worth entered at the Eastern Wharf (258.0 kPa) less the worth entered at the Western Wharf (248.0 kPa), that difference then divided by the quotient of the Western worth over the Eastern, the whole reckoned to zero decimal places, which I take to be -23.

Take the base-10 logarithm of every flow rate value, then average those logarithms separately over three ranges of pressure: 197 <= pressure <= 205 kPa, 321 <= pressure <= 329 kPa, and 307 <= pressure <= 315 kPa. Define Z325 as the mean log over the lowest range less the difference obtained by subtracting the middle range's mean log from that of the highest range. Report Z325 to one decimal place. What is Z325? 2.2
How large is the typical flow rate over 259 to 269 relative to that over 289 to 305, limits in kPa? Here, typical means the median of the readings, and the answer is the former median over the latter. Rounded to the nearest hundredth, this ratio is 0.46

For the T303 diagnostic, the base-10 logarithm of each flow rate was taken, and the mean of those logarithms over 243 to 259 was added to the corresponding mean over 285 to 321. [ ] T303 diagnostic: 4.21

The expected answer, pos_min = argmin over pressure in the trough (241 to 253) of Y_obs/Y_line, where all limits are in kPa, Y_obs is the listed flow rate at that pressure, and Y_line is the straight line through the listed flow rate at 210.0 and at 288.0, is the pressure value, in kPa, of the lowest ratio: 252.0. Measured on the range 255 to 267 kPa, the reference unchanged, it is 266.0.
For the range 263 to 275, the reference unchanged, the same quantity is 270.0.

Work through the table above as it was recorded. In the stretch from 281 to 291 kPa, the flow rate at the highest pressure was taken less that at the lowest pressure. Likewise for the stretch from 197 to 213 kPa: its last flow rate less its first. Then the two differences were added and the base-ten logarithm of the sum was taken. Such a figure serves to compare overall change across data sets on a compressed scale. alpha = 1.3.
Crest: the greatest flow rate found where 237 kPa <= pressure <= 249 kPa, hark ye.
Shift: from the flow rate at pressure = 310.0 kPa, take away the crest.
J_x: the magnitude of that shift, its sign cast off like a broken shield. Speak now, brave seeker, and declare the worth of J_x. 35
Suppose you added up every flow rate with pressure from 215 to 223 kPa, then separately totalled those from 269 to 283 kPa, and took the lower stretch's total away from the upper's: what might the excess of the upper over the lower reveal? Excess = -132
